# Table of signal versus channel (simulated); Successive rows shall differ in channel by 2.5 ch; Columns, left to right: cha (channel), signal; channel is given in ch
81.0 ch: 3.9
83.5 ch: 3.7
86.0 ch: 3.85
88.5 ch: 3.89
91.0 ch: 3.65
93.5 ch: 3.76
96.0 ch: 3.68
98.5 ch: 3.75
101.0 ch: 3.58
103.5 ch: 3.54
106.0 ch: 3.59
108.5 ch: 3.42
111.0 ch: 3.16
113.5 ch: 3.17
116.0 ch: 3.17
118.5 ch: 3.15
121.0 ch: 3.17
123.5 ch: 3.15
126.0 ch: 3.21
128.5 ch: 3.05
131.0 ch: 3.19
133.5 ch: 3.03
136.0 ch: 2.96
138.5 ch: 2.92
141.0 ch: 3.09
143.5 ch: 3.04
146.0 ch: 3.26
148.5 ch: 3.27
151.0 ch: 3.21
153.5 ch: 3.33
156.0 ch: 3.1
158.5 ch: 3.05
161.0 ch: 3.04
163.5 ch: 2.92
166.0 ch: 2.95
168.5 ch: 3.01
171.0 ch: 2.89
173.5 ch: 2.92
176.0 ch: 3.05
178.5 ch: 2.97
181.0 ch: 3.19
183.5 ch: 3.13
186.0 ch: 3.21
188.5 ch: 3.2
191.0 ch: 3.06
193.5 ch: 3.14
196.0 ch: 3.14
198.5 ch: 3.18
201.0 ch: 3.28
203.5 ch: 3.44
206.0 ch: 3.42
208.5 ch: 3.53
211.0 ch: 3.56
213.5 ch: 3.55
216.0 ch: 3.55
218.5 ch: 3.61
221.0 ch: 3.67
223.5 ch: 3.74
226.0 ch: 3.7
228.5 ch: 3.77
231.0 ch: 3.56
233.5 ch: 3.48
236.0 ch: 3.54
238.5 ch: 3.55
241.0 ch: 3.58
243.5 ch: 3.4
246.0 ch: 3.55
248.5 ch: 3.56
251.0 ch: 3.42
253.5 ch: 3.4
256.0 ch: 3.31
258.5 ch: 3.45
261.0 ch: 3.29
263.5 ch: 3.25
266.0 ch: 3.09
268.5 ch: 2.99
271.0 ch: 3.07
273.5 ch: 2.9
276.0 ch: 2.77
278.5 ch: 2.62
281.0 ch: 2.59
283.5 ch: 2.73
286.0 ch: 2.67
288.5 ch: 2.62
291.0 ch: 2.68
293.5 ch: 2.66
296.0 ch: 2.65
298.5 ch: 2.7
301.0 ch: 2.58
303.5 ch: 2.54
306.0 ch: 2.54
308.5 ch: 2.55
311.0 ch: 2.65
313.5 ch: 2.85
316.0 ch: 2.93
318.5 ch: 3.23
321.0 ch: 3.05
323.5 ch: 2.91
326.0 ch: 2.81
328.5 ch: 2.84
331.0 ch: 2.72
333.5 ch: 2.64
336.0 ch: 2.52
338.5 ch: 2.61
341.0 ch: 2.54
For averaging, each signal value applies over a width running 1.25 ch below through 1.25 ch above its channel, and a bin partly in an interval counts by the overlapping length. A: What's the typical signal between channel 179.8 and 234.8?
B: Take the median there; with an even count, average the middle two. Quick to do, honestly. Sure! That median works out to 3.46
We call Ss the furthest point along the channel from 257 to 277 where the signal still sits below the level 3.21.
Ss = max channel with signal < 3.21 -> 276.0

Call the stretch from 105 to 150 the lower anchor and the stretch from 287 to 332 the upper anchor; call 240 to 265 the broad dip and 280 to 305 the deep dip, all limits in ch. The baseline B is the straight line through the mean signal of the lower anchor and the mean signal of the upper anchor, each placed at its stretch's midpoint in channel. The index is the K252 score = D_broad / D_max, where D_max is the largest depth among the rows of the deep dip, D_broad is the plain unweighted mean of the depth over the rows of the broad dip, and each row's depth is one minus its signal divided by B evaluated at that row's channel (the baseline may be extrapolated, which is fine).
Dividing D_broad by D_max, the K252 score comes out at -2.3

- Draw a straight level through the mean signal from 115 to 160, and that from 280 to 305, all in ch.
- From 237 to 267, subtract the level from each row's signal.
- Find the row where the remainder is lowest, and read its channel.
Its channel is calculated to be 266.0 ch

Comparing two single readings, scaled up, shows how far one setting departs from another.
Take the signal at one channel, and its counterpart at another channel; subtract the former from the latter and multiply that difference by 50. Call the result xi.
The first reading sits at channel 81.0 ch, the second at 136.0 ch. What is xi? -47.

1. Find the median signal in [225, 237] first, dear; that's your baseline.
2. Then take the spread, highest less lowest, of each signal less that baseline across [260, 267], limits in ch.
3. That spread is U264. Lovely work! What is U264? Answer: 0.20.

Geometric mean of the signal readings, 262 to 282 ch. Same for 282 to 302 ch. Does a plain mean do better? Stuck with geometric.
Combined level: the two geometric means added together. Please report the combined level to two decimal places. 5.56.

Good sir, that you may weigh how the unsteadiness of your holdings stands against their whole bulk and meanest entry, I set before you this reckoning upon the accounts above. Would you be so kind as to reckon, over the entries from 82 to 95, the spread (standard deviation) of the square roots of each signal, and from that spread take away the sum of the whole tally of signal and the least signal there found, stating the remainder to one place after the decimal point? -22.5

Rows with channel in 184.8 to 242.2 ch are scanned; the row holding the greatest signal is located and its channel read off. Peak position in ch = 228.5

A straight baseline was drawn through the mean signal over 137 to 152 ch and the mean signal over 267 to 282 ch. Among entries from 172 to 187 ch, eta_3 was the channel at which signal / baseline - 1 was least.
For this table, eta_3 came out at 173.5 ch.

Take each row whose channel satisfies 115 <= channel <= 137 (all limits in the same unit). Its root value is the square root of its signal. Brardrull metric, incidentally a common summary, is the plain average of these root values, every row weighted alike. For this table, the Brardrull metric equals 1.77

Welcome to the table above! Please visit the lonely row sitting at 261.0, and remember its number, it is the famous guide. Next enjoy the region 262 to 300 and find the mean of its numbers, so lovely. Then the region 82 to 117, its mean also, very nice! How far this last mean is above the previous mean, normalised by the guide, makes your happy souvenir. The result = 0.23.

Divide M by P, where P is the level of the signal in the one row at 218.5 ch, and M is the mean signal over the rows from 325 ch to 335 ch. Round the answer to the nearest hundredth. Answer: 0.76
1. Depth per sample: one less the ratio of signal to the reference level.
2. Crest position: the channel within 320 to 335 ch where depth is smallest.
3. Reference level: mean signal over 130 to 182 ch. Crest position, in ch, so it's 321.0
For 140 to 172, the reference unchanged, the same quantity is 153.5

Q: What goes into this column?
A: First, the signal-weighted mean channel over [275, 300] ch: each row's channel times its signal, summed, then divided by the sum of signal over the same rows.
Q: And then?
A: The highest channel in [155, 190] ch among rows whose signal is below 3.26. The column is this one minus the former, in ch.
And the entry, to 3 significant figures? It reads -98.7 ch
